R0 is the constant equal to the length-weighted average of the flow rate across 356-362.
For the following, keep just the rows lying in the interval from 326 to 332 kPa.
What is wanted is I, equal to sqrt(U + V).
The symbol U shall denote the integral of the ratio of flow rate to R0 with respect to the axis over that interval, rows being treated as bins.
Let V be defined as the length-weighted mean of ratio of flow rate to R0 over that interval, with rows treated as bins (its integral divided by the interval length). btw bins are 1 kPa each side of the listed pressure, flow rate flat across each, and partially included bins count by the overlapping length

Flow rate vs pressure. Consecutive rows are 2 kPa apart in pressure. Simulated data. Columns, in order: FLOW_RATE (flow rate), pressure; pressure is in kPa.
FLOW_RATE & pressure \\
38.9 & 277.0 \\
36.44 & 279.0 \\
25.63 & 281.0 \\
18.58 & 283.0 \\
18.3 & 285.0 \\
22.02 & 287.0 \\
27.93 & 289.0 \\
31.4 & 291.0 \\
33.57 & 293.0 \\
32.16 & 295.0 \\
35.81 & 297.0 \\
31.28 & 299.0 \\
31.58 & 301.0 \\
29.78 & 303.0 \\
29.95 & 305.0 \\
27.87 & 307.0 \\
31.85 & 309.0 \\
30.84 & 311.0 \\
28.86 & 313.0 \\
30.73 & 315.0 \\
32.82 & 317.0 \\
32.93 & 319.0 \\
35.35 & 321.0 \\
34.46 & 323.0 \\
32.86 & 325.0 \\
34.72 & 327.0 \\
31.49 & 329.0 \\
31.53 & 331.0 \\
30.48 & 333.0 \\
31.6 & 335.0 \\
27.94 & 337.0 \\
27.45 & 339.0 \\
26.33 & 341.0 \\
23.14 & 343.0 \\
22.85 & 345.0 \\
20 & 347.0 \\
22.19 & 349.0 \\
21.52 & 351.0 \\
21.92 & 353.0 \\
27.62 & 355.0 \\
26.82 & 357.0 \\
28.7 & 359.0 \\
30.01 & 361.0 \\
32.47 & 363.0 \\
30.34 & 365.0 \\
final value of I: 2.83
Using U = 6.9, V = 1.14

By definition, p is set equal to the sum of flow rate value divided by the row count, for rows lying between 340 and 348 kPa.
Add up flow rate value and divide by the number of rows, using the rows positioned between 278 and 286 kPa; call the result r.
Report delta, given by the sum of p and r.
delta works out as 47.8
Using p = 23.1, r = 25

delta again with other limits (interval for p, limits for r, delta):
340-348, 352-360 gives 49.3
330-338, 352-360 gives 56.7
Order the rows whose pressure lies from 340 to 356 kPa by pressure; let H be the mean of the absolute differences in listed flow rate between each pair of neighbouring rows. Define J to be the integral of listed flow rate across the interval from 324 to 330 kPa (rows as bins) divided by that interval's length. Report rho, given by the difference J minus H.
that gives 30.8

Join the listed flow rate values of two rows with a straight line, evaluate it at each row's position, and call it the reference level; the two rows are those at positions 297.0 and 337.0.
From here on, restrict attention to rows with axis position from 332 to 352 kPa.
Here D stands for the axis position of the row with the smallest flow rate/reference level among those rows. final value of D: 347.0 kPa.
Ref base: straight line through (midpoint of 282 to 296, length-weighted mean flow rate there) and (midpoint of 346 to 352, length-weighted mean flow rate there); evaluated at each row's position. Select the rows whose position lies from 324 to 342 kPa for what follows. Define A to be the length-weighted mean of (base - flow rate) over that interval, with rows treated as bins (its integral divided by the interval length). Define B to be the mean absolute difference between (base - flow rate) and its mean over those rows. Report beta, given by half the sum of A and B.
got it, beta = -3.0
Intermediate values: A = -8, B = 1.8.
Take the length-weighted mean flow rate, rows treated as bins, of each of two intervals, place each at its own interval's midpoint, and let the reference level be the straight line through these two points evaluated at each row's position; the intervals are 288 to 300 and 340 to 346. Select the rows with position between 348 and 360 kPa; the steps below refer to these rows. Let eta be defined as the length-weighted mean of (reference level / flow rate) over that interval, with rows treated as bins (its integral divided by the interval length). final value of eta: 0.92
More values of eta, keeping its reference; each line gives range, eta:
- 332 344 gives 0.90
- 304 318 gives 0.97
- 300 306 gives 1.00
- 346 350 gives 1.11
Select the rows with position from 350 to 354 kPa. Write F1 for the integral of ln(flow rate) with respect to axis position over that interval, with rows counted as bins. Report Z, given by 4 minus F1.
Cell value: -8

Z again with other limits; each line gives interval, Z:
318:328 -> -31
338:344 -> -15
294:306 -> -37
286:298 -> -37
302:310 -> -23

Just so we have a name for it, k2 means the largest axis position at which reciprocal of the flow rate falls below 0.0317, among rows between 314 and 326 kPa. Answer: 325.0 kPa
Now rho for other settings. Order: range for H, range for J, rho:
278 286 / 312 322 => 26.1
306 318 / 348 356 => 21.1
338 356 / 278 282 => 29.0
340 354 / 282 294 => 23.7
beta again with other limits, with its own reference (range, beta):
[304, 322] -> -2.5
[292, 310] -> -2.4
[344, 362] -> 0.0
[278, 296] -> 2.4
